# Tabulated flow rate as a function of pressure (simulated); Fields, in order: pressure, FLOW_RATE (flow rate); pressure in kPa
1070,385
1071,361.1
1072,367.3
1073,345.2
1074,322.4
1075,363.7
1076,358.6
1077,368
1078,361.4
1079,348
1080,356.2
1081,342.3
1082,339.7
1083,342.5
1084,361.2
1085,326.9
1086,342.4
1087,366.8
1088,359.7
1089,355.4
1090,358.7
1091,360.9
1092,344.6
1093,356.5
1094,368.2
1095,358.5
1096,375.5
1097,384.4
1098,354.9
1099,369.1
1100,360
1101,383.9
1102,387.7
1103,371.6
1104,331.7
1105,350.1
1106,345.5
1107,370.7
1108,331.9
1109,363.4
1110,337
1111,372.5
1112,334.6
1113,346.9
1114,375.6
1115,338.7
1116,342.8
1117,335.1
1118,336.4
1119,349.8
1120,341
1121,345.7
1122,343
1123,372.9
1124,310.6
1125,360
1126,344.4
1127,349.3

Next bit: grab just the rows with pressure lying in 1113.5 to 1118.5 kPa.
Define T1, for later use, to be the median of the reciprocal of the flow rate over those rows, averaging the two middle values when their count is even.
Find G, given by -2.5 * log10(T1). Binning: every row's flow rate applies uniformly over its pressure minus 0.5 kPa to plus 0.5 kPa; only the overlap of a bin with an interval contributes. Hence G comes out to 6.325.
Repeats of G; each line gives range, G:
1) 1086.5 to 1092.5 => 6.388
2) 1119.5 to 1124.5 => 6.338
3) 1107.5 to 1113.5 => 6.335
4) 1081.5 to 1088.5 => 6.337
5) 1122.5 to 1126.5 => 6.366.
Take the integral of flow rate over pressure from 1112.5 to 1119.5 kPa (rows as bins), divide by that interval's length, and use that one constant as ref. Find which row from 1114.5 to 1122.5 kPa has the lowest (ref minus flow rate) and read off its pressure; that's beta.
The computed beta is 1119 kPa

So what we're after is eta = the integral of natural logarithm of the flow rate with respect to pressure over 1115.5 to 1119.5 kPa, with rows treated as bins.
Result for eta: 23.3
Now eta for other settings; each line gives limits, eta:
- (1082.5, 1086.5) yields 23.4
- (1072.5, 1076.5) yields 23.4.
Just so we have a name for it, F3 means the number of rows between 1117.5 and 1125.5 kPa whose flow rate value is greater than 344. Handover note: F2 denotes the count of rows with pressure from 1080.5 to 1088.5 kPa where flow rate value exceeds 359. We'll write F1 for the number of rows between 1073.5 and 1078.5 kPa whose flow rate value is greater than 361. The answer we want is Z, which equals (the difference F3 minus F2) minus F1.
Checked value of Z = -2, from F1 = 3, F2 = 3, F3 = 4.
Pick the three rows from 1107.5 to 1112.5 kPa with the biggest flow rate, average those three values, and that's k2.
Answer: 358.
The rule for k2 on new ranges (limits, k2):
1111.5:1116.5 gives 355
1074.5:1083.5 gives 364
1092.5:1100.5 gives 376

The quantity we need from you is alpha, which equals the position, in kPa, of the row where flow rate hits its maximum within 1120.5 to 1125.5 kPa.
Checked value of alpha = 1123 kPa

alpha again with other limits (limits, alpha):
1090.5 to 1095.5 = 1094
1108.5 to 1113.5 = 1111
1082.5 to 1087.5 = 1087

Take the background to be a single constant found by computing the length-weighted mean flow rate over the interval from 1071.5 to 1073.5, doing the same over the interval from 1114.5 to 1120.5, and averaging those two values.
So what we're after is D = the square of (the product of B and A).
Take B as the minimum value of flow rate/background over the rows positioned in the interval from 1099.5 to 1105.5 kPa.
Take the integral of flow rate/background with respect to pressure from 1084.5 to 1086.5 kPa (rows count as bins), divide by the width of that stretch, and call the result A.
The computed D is 0.84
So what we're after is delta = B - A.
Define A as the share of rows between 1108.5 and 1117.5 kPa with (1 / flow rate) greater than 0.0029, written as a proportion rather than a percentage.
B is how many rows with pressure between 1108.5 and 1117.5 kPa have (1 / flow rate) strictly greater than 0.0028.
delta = 5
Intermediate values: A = 0.56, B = 6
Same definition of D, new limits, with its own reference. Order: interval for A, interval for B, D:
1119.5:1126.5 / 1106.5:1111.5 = 0.89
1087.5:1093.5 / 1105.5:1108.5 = 0.95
